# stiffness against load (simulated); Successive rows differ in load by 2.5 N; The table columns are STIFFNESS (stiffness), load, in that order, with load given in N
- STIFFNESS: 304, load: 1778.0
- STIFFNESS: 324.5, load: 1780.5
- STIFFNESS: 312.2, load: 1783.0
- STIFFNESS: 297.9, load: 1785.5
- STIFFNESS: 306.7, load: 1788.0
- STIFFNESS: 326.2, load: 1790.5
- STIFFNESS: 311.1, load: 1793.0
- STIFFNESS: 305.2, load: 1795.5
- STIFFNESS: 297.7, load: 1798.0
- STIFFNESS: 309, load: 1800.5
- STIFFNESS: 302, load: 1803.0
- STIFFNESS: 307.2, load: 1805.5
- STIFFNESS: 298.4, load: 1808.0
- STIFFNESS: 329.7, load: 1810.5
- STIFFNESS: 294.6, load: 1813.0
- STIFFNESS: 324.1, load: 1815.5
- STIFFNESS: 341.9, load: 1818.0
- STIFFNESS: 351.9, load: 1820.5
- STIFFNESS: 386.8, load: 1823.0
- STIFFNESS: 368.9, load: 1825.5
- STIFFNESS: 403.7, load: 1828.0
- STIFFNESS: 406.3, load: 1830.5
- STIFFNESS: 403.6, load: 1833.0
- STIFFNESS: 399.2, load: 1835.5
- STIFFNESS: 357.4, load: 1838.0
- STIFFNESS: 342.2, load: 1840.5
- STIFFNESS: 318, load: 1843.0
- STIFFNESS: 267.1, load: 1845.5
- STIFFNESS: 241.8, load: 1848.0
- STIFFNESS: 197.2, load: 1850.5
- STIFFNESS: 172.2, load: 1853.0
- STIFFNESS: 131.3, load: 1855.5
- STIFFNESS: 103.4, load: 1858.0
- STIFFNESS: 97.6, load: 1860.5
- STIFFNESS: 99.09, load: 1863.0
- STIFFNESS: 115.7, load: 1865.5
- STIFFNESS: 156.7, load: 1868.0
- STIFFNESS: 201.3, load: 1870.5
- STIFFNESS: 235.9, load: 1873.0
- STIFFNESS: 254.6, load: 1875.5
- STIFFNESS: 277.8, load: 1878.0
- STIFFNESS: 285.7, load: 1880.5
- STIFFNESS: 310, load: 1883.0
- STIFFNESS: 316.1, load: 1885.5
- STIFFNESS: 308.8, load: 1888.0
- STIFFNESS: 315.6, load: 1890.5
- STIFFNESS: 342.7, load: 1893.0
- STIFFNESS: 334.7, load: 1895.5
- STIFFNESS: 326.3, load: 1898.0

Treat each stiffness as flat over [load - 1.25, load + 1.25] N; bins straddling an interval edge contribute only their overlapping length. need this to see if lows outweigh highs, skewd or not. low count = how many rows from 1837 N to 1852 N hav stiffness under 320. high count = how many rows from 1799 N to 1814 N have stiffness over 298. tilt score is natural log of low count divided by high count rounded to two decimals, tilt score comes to -0.22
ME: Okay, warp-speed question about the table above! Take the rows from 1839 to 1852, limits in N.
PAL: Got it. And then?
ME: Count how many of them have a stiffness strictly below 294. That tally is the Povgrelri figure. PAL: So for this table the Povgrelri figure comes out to 3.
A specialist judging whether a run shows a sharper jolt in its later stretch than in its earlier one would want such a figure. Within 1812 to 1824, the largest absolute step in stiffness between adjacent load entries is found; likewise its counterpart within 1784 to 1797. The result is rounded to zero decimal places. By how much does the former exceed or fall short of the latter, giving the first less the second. 15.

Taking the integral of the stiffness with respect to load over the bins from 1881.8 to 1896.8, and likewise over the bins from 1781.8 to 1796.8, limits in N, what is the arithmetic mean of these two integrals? 4734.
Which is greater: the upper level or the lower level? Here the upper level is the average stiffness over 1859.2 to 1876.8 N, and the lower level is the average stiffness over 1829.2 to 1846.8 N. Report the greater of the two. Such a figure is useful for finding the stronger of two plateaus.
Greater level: 356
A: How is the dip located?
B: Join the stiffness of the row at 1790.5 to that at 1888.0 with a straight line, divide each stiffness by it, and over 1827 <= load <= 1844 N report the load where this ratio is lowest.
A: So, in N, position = 1843.0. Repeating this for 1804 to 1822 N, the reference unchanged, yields 1813.0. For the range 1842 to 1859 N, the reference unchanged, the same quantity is 1858.0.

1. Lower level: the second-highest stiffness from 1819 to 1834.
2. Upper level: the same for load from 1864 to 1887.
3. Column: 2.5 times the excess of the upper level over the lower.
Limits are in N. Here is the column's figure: -234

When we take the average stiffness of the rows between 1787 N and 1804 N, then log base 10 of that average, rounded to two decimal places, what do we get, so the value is 2.49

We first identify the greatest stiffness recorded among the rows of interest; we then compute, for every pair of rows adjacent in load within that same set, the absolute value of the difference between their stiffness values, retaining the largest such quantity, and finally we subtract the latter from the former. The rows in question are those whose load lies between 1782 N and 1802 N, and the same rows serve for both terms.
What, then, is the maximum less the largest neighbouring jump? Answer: 307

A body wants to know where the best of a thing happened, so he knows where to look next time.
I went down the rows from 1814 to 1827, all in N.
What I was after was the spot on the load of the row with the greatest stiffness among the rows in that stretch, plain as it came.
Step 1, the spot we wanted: 1823.0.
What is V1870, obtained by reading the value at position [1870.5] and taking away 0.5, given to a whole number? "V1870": 201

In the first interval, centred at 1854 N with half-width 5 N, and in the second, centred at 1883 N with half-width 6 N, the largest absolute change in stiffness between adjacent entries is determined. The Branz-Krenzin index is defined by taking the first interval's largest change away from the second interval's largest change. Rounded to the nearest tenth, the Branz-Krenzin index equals -16.6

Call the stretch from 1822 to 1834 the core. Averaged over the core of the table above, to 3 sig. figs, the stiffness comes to 394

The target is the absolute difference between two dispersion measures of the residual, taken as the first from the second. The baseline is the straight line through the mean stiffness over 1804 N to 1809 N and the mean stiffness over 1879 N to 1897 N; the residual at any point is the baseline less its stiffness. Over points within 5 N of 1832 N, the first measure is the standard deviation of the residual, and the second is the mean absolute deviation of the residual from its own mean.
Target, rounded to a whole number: 1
